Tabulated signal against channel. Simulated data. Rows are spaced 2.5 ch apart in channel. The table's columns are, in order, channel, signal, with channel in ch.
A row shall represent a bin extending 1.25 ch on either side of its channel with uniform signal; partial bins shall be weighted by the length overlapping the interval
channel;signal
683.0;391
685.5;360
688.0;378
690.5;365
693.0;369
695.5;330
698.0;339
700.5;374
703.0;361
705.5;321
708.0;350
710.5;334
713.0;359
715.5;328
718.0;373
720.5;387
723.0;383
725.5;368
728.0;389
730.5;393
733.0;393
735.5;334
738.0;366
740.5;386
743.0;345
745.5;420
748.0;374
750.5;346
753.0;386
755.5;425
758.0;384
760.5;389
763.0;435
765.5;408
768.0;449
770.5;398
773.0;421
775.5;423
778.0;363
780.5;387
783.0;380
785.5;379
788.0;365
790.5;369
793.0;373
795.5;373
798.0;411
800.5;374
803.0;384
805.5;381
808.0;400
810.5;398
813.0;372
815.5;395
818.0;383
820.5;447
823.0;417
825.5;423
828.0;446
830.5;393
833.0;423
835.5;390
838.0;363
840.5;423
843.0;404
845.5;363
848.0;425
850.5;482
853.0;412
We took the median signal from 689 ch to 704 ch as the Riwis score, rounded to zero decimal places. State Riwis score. 363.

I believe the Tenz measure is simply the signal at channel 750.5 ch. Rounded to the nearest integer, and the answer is 346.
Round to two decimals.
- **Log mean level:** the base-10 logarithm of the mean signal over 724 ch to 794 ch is 2.59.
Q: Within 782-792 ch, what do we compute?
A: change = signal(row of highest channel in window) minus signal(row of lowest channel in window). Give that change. -11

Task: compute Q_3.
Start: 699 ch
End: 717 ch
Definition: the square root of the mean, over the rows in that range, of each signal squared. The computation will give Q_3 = 347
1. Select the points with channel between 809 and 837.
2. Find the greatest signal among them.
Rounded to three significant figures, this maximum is 447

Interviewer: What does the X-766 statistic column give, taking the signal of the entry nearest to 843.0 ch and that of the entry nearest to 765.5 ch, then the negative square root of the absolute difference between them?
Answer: -2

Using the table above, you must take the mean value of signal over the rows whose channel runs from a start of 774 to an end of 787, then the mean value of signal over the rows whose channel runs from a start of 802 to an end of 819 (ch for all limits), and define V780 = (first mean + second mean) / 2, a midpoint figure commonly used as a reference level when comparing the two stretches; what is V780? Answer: 387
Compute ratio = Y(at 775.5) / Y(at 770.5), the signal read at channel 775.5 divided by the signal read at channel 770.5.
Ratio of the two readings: 1.06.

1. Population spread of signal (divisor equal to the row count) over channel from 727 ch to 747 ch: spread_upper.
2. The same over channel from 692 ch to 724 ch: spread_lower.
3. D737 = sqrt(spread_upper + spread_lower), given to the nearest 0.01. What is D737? 6.91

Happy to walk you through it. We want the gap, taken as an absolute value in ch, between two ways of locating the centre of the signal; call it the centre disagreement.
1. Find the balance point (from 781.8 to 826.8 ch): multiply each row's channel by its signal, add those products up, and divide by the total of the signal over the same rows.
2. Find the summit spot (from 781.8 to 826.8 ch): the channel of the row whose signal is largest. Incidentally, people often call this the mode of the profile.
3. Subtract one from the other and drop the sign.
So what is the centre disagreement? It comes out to 15.8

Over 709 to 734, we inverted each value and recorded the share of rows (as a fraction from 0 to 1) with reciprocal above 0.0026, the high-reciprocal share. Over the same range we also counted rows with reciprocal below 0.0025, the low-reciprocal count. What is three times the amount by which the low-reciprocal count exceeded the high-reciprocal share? -2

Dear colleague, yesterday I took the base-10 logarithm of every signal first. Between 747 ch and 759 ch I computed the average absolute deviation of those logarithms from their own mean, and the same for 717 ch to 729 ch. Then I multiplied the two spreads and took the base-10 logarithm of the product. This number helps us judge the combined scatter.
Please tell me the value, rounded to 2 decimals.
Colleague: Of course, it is -3.74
